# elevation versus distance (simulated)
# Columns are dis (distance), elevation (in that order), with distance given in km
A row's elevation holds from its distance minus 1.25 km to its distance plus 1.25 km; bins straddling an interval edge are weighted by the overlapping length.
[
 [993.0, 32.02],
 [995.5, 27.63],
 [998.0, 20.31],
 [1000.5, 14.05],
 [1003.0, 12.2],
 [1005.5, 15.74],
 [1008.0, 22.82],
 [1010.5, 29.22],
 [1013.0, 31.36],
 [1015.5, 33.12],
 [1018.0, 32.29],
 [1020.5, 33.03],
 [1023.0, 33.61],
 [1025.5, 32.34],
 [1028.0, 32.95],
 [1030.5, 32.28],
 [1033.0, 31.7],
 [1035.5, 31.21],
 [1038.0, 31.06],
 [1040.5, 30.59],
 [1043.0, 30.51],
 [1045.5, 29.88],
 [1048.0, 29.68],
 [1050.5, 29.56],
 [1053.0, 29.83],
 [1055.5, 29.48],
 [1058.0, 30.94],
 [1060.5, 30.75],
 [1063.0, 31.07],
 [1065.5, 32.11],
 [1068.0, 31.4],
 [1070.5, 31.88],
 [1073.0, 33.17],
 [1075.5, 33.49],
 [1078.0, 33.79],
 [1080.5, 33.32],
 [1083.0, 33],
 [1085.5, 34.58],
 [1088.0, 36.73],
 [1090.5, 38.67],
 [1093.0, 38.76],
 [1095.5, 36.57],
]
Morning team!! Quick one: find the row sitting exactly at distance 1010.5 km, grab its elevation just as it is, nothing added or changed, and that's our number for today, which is 29.22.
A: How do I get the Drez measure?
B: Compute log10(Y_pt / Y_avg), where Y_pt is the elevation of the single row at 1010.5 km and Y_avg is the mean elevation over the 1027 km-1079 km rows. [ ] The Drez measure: -0.030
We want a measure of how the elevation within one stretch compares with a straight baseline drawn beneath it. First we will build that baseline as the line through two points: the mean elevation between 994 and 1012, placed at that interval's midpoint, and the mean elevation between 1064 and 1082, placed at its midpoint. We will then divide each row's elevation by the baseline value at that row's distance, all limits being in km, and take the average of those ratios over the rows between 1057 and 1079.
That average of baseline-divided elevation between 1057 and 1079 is 1.01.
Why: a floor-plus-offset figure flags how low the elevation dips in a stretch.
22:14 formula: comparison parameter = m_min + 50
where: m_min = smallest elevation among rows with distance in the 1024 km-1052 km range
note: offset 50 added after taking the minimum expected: 79.6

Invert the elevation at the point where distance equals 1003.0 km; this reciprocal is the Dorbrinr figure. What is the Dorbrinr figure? 0.082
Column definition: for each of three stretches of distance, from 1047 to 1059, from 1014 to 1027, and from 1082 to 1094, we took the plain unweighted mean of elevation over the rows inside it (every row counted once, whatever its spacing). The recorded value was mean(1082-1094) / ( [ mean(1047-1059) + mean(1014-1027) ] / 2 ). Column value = 1.16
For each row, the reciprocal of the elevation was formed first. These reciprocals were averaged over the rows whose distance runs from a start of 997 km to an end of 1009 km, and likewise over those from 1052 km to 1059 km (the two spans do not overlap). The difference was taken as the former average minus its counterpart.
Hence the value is 0.029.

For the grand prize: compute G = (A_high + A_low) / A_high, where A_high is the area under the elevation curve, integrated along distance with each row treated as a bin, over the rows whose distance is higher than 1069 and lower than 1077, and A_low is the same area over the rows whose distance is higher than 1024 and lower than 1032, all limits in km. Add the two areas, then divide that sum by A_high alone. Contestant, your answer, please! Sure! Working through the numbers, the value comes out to 1.99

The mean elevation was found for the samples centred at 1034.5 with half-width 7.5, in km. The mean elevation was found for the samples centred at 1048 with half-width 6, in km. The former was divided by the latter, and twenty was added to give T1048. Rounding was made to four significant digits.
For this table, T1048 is 21.06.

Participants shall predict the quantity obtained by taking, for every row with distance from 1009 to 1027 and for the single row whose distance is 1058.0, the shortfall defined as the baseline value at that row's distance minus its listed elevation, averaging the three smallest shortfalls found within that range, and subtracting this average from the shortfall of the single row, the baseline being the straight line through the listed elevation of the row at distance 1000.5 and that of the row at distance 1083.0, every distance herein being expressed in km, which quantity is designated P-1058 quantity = 11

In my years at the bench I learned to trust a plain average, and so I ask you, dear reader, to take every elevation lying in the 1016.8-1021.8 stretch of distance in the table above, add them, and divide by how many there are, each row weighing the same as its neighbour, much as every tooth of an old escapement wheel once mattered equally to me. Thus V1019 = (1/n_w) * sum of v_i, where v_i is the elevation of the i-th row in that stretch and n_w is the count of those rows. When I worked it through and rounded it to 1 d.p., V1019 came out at 32.7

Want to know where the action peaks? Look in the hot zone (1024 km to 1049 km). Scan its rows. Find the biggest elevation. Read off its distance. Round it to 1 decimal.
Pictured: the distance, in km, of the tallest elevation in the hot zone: 1028.0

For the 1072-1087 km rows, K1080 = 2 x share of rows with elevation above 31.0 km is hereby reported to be 2.0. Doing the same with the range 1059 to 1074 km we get 1.7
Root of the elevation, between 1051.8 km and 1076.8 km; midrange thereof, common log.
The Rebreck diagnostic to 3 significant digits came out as 0.749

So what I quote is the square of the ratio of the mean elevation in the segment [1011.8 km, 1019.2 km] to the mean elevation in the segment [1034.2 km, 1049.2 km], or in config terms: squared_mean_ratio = 1.1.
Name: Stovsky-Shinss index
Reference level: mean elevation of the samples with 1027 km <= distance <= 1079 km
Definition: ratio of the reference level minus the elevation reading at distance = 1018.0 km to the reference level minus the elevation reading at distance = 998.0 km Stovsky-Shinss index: -0.1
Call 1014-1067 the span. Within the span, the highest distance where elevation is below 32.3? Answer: 1065.5 km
